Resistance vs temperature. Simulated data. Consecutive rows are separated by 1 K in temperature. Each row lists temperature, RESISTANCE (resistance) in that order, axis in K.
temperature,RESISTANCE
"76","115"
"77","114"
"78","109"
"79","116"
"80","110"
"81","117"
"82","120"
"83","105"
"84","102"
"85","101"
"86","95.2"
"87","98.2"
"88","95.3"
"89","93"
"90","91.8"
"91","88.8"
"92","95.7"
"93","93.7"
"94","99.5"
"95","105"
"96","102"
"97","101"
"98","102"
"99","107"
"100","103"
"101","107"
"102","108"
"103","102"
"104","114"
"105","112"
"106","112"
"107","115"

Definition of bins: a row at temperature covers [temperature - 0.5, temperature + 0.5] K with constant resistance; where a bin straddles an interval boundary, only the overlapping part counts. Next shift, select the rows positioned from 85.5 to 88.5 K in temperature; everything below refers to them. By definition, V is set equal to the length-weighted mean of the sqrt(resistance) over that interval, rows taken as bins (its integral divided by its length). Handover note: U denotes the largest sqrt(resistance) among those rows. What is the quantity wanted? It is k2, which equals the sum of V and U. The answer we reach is 19.7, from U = 9.9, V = 9.8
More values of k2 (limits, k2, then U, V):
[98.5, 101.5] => 20.6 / 10.3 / 10.3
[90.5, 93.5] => 19.4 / 9.8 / 9.6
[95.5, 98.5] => 20.2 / 10.1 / 10.1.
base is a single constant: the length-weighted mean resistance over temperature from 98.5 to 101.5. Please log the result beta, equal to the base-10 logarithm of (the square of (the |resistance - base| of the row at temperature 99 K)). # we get 0.2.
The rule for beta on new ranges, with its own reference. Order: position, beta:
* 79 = 2.0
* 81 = 2.1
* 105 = 1.6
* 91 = 2.5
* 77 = 1.8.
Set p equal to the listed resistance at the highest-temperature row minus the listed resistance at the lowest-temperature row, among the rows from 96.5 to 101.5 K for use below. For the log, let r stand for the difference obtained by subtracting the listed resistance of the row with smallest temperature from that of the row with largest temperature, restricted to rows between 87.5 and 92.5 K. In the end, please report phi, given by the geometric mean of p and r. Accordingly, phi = 2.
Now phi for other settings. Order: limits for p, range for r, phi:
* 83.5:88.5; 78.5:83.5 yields 9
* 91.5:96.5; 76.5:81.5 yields 4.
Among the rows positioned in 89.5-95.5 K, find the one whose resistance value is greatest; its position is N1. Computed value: 95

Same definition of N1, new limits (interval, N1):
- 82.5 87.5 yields 83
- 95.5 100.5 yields 99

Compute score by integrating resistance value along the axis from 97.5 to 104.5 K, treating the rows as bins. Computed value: 743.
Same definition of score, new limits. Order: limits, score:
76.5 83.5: 791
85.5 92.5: 658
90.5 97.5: 686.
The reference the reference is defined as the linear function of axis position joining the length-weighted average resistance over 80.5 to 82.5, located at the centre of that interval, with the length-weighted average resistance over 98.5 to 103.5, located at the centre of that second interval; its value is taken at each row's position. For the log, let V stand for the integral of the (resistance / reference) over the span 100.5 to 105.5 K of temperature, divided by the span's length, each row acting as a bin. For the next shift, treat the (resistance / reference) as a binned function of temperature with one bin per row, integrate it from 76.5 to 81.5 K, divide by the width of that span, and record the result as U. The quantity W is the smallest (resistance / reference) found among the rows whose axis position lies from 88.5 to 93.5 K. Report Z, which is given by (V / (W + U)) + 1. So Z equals 1.60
